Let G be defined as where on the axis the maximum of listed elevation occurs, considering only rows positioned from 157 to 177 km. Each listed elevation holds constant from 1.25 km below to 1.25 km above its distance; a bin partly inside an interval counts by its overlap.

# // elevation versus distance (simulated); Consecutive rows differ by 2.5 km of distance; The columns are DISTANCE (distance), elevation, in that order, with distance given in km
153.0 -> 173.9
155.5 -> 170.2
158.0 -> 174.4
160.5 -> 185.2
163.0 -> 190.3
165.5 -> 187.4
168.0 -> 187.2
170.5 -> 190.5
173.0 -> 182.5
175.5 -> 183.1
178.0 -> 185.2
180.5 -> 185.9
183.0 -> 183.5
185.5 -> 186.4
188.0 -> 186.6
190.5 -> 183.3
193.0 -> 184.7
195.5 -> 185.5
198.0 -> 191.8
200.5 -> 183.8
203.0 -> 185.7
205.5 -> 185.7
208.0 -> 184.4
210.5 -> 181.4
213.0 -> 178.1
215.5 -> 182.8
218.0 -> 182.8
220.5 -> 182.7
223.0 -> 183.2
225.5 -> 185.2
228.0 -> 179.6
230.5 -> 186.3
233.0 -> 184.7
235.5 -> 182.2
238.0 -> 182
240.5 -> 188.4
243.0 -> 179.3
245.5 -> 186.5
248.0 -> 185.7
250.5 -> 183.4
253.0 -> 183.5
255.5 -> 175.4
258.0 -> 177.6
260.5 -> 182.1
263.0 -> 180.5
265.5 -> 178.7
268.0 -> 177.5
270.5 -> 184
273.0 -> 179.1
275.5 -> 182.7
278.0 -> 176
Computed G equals 170.5 km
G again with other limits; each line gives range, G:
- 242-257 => 245.5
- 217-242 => 240.5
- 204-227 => 205.5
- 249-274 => 270.5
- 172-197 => 188.0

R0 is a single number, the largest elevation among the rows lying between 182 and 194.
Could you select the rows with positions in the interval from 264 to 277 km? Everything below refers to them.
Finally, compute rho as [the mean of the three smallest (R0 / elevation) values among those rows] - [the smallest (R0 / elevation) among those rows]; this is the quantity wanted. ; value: 0.012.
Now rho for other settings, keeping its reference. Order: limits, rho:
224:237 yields 0.005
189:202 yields 0.023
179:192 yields 0.002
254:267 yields 0.010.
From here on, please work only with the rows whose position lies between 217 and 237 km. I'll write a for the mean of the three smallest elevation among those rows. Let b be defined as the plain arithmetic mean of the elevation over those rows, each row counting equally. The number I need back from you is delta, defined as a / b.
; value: 0.9900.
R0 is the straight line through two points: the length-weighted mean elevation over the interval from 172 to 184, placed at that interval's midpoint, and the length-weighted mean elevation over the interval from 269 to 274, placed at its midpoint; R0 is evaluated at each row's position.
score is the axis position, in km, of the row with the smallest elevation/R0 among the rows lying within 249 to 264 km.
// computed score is 255.5 km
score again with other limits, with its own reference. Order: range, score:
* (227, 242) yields 228.0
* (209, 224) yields 213.0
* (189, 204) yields 190.5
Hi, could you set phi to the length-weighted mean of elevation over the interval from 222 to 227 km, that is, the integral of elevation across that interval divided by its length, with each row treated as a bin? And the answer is 184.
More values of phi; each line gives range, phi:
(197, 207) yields 187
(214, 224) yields 183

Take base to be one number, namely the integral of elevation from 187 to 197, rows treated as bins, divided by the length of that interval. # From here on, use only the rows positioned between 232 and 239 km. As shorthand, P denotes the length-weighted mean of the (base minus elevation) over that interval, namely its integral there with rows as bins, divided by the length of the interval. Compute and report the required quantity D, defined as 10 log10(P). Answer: 3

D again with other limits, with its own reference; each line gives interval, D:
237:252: 0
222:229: 4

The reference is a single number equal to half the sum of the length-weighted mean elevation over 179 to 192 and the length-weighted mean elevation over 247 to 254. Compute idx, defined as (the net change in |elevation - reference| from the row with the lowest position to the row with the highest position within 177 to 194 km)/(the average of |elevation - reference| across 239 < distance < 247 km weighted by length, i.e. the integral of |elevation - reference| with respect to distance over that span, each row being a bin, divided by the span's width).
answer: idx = -0.1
